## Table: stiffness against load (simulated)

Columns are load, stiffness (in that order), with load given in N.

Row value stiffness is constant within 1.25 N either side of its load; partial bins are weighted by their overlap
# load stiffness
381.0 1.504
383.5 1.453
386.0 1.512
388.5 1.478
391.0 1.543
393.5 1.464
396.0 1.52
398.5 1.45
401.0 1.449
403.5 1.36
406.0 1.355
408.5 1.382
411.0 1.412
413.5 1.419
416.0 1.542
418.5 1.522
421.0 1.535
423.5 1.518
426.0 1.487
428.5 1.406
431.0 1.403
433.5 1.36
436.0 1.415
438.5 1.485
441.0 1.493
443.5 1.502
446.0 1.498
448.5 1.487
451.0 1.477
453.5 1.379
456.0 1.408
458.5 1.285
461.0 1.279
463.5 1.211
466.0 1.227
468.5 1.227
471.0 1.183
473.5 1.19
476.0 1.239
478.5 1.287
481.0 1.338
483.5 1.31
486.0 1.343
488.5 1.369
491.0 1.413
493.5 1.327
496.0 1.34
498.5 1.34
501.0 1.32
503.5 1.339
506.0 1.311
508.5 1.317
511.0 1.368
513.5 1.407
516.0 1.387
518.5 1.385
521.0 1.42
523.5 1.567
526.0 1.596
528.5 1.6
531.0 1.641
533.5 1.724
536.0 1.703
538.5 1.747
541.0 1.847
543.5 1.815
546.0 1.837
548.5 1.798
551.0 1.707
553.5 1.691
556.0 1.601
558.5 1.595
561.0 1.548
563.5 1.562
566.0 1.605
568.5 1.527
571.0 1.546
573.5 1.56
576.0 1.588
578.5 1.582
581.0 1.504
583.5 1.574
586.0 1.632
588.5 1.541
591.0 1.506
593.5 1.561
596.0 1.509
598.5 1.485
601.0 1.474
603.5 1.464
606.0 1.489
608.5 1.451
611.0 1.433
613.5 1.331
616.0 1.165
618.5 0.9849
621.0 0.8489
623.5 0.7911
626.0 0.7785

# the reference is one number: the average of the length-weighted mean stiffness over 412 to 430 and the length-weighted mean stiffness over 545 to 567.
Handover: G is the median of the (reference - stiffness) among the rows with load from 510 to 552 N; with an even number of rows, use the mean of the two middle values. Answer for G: -0.07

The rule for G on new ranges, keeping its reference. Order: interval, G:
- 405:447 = 0.09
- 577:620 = 0.08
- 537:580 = -0.03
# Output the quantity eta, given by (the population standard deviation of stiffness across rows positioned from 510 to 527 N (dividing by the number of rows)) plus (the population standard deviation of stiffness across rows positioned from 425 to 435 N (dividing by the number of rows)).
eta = 0.133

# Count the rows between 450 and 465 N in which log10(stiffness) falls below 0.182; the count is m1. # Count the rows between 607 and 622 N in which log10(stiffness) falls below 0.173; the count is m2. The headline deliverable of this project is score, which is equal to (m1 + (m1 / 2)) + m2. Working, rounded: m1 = 6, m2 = 6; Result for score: 15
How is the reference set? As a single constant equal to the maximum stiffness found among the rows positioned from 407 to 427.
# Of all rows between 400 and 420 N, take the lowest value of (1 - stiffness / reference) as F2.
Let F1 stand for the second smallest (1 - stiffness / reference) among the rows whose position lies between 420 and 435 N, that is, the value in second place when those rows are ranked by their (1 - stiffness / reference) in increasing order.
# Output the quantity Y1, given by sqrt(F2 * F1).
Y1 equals 0.000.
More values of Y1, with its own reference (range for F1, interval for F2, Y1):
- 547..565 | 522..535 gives 0.112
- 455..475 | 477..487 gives 0.147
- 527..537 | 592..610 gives 0.036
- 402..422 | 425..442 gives 0.012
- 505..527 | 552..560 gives 0.040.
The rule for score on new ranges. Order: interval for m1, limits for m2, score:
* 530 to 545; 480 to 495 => 6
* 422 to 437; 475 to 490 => 15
